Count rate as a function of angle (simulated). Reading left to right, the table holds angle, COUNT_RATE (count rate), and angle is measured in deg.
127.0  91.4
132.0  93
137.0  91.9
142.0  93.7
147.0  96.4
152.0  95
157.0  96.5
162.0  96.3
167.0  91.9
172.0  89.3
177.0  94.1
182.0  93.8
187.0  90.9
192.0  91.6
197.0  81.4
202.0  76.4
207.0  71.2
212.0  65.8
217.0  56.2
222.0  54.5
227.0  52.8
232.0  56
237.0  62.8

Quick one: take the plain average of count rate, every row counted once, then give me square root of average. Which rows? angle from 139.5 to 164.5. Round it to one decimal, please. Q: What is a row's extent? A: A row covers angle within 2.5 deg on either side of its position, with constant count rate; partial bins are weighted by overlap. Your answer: 9.8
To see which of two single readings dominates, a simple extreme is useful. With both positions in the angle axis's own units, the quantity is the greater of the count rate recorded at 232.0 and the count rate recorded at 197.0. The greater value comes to 81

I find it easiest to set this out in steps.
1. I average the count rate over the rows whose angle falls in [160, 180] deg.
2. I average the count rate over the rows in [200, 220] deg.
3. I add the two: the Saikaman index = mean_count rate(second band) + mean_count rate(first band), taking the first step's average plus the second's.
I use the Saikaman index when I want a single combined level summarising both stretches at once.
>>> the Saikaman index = 160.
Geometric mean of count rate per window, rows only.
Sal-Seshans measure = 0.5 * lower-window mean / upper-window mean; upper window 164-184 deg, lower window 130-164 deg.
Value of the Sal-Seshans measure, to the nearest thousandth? 0.513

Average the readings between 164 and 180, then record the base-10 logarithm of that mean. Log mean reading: 1.96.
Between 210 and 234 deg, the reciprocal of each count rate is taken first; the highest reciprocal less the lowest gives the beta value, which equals 0.0037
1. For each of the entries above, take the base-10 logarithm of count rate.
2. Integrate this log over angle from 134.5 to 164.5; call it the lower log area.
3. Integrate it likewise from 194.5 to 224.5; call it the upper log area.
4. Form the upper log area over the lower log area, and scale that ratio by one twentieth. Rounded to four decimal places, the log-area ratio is 0.0461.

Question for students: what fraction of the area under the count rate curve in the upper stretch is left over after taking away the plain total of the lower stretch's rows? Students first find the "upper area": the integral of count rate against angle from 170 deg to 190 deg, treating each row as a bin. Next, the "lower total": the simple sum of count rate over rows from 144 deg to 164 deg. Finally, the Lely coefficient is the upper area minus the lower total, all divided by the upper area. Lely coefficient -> 0.791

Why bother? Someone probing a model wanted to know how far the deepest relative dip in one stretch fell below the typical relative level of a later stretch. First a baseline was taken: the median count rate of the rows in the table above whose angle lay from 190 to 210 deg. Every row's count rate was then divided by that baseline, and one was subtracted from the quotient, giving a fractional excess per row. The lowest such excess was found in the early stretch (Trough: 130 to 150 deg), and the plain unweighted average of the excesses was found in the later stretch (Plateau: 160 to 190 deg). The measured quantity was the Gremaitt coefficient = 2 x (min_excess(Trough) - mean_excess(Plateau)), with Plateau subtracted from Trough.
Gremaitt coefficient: -0.02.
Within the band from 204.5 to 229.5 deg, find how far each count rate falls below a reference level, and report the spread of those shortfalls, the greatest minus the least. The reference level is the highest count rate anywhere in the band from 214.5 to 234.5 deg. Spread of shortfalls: 18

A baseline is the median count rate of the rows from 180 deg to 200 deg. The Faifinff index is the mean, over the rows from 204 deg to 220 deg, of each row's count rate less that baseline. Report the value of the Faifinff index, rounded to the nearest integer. -27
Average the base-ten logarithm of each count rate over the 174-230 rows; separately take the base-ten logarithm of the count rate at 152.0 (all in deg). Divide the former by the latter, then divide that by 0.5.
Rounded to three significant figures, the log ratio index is 1.89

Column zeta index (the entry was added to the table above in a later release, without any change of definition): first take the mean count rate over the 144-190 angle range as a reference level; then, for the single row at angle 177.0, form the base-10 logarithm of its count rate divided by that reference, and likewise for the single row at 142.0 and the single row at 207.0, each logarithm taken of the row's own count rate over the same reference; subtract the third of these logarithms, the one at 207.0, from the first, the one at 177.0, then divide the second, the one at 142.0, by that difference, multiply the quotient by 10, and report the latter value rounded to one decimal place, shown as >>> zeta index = 0.0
